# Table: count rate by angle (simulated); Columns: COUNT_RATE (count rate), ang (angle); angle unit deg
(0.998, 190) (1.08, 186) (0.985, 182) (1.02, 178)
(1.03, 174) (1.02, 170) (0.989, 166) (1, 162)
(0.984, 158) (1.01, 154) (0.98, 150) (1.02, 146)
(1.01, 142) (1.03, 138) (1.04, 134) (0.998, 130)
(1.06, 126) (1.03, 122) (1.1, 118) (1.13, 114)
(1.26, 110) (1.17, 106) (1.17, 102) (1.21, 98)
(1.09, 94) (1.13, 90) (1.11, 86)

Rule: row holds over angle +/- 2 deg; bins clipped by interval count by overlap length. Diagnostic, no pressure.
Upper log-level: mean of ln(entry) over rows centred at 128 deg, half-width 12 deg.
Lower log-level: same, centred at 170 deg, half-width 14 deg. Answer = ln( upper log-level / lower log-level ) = 2.4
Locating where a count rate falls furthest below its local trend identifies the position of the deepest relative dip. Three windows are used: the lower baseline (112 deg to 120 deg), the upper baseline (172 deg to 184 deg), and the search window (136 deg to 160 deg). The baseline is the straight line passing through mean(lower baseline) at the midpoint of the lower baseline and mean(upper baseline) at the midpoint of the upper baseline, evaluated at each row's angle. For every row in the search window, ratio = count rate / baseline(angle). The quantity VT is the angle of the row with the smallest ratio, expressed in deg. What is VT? 150 deg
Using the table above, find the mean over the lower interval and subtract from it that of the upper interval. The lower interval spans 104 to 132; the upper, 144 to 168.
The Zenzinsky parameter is 0.11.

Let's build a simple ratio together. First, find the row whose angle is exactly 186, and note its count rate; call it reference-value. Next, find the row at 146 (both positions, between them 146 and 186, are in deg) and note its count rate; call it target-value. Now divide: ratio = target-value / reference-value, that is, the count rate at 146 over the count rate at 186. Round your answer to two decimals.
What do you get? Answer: 0.94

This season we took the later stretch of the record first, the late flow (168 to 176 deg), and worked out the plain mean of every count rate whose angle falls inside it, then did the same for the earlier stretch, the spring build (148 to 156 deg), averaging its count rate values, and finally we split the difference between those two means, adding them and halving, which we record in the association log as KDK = 1.010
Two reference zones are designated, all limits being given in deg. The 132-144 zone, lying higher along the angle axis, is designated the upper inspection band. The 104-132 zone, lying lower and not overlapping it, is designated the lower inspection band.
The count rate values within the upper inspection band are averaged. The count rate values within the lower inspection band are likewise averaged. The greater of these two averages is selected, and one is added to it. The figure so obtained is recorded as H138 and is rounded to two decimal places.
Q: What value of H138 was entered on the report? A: 2.11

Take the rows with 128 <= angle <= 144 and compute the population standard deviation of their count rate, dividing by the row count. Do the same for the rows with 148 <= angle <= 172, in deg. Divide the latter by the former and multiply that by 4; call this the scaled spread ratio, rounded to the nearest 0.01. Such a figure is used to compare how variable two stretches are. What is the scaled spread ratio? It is 3.48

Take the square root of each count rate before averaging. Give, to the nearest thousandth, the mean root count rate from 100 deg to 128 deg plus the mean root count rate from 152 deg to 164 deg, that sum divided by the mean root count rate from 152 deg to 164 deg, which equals 2.064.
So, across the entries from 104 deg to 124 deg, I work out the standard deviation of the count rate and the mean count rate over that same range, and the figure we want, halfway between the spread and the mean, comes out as 0.61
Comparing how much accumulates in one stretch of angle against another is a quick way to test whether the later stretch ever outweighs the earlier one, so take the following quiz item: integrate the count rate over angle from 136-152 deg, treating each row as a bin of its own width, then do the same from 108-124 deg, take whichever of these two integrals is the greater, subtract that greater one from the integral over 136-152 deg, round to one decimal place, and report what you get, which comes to -1.9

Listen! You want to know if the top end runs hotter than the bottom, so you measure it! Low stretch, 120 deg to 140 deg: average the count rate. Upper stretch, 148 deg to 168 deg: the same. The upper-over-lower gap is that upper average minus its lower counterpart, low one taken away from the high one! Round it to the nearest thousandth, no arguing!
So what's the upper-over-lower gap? -0.039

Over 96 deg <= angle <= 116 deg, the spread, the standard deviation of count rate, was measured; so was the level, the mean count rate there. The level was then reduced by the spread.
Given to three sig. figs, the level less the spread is 1.14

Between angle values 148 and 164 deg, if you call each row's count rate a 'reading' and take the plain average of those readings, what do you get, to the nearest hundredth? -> 0.99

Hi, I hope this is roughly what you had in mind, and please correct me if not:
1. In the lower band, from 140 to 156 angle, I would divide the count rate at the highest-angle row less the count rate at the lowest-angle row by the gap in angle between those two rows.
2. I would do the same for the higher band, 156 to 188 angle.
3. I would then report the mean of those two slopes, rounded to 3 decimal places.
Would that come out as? 0.002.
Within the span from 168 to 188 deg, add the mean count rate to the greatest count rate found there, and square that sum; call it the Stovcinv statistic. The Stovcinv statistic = 4.44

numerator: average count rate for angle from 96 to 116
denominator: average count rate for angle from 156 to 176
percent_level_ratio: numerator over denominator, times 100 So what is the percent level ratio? 118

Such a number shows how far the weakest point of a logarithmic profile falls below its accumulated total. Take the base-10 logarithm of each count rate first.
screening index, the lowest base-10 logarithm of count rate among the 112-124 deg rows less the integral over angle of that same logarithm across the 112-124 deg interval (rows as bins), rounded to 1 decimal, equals -0.4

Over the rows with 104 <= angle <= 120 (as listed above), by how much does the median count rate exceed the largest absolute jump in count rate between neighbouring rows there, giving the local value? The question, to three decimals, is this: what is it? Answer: 1.020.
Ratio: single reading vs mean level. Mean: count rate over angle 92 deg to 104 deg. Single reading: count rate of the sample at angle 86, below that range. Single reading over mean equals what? 0.96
